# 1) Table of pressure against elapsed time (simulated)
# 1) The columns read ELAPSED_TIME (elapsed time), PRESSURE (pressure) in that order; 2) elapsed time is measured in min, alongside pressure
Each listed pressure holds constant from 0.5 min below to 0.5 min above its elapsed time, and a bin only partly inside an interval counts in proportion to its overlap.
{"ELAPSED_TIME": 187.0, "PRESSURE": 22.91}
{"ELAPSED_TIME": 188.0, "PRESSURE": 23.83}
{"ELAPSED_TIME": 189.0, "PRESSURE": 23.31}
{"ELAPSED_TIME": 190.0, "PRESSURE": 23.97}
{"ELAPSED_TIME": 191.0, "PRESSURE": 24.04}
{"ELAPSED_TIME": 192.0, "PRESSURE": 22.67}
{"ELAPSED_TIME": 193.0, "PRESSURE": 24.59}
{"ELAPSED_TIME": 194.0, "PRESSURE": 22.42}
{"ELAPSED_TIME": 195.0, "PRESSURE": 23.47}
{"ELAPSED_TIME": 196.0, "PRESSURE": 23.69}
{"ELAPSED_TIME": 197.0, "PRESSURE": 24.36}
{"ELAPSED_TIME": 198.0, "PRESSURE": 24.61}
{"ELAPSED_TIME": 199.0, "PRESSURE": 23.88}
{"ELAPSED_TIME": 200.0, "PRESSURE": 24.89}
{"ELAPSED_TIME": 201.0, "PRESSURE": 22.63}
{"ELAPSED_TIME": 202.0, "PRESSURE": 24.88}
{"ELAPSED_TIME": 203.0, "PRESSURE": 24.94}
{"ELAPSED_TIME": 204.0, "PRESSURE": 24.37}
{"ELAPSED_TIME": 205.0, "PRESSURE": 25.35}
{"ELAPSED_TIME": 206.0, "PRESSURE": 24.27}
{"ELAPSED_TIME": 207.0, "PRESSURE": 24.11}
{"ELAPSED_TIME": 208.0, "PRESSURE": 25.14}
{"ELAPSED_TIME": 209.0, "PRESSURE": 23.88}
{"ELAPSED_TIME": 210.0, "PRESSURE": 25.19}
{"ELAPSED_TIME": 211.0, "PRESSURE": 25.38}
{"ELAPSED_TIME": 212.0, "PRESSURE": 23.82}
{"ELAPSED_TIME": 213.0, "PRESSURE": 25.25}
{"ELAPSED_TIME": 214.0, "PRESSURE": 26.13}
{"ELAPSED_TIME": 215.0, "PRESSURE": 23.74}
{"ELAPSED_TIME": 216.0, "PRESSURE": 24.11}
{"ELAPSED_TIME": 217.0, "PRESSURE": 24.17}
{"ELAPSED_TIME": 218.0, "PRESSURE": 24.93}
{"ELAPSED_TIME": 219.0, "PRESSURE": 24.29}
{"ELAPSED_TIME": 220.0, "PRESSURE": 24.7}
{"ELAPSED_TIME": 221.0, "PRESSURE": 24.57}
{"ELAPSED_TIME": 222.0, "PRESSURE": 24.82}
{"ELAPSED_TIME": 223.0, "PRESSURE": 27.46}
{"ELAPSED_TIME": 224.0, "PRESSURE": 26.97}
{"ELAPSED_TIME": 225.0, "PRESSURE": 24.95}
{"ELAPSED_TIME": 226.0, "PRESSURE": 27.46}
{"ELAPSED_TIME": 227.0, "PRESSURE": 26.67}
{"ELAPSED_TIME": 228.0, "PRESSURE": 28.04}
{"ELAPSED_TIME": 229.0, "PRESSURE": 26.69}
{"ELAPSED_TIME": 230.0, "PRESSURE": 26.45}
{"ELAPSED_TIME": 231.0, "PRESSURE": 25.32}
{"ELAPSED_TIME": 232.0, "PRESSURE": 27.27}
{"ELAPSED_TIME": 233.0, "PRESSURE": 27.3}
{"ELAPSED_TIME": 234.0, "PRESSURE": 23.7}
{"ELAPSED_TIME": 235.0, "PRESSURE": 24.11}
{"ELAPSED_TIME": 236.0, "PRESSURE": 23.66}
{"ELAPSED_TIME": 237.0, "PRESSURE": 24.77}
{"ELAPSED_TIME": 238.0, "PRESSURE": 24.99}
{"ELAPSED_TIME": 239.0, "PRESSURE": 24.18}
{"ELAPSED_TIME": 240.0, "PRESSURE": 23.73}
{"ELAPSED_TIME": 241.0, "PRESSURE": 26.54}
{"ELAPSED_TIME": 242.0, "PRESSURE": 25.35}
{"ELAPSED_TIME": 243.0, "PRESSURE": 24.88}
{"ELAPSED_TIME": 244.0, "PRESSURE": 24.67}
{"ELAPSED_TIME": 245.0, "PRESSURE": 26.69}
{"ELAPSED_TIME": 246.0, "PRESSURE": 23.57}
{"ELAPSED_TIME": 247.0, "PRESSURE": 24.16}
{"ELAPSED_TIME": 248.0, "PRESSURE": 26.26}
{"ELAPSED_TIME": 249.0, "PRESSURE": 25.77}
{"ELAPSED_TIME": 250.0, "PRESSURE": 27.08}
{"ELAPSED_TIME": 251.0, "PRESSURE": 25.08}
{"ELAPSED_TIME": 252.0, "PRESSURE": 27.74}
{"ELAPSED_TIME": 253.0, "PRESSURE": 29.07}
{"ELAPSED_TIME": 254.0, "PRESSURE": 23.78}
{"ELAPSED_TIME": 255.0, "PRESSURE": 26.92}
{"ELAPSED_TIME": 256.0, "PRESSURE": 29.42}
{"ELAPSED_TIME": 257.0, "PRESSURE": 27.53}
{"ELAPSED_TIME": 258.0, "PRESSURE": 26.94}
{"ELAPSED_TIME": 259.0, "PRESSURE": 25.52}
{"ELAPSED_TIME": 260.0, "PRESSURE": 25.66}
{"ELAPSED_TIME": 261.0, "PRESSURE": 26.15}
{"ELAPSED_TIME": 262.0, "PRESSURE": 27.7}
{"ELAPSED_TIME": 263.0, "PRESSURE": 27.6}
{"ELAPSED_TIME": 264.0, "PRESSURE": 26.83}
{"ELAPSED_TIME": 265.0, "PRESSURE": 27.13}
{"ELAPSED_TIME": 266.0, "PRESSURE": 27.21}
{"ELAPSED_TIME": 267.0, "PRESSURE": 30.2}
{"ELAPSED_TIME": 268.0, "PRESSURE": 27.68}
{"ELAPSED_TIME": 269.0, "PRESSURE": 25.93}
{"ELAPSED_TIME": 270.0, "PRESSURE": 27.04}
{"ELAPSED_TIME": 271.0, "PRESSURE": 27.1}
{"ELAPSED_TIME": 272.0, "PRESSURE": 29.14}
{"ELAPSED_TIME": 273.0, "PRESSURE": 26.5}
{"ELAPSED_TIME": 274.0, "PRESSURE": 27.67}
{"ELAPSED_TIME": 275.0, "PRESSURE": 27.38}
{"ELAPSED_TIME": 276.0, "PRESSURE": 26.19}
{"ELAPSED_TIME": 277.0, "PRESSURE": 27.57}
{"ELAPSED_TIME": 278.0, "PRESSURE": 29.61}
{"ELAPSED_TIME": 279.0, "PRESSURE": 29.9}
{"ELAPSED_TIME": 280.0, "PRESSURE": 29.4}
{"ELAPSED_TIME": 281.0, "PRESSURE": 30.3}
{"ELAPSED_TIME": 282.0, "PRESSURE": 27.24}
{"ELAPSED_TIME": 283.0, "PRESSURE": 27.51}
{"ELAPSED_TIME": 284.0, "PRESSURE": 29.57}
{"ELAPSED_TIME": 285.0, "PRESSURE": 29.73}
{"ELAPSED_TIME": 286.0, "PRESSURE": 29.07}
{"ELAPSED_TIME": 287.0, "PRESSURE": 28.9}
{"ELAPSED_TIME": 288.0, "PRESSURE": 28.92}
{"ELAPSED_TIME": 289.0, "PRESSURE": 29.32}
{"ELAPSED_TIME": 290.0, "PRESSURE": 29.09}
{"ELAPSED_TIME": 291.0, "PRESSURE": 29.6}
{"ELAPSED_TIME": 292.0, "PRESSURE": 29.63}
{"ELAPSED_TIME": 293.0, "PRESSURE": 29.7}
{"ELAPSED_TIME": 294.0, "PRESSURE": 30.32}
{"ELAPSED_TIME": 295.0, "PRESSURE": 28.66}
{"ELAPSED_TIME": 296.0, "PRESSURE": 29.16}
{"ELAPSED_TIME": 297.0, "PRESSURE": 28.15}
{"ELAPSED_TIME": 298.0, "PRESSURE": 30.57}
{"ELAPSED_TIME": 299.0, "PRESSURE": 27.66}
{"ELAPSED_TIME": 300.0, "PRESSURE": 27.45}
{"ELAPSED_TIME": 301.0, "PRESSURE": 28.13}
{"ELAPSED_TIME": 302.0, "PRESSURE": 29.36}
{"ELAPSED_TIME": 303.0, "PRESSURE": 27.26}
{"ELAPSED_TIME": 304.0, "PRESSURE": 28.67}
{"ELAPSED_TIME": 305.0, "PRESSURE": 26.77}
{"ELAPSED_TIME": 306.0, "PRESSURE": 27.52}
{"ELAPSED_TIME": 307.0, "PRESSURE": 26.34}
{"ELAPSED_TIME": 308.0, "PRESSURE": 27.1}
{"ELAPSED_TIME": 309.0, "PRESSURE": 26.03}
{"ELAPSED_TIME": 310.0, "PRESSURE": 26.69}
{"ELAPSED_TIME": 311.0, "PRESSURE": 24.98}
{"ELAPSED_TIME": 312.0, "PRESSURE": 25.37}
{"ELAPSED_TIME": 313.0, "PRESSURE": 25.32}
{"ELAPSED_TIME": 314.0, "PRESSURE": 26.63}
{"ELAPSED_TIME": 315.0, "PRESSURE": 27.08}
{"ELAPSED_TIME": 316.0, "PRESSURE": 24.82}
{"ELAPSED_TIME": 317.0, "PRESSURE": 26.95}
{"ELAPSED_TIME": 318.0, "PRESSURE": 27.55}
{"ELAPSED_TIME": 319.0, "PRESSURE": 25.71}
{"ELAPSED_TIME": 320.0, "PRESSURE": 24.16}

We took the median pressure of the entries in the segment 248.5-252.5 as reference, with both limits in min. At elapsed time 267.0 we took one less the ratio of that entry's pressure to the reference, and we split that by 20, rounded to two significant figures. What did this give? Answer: -0.0071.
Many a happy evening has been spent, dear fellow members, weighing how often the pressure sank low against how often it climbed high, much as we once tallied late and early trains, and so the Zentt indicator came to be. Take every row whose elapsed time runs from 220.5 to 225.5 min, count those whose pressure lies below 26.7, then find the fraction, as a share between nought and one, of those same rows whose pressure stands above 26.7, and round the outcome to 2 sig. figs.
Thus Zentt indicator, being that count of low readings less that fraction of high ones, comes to 2.6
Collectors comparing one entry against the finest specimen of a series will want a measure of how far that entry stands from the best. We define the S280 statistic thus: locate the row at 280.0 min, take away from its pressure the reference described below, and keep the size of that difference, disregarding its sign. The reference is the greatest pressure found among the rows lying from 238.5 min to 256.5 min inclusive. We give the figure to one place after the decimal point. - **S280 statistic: 0.0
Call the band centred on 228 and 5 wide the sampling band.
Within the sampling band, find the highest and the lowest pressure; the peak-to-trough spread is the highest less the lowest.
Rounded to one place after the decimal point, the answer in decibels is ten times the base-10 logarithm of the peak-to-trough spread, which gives 2.0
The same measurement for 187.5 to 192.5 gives 1.4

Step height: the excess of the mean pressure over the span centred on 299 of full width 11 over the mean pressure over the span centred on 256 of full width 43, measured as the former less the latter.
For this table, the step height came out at 2.3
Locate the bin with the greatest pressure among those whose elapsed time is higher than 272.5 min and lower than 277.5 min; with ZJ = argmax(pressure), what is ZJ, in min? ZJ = 274.0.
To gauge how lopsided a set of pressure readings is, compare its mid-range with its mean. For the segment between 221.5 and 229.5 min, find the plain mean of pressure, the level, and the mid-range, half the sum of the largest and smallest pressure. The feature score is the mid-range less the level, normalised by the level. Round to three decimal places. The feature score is -0.008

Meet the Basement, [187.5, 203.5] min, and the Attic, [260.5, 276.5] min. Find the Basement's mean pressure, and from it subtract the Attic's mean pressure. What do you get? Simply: -3.5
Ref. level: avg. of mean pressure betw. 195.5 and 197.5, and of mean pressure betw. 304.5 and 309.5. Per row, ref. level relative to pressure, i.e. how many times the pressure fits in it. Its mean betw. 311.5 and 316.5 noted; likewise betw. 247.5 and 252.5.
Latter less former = -0.020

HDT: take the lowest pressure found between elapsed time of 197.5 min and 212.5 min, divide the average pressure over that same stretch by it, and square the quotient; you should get 1.17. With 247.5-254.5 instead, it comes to 1.23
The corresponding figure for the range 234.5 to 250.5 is 1.13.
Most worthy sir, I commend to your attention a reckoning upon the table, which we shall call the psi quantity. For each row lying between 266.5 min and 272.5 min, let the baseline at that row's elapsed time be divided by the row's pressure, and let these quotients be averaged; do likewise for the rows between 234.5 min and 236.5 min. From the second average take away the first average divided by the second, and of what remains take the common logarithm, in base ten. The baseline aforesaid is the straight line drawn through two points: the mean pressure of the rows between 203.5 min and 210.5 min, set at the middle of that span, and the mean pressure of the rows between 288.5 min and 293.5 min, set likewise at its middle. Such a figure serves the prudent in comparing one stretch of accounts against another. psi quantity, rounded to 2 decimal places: -0.76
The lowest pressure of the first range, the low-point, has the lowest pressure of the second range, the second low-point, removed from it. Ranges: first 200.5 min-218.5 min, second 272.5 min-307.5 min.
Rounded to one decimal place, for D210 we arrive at -3.6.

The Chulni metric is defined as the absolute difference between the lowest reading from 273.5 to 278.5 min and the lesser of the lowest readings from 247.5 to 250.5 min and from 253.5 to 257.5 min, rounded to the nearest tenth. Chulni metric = 2.4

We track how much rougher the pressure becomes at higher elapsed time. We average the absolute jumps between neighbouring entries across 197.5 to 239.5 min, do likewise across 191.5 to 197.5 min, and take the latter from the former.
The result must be -0.16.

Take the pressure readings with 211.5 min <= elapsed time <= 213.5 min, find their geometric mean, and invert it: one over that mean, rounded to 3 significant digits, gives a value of 0.0408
